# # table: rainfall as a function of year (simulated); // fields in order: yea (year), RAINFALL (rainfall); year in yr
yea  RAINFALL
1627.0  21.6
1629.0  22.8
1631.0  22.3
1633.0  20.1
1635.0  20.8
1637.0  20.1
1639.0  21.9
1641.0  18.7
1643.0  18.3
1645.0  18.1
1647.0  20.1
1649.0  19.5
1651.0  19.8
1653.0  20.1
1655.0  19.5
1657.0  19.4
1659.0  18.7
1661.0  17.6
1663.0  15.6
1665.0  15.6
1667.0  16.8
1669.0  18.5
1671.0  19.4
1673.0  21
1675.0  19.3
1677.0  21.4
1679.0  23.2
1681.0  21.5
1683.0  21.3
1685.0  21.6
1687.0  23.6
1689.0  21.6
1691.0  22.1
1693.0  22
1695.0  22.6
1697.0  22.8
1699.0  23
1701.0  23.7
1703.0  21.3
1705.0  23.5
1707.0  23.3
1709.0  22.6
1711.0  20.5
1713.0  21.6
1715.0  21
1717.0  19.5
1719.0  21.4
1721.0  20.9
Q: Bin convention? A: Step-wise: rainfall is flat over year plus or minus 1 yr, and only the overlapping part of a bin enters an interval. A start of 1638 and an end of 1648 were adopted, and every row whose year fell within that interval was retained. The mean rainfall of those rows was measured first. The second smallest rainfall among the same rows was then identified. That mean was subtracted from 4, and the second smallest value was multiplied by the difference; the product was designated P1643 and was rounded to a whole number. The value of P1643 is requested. -282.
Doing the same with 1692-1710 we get -413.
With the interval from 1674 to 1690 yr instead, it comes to -377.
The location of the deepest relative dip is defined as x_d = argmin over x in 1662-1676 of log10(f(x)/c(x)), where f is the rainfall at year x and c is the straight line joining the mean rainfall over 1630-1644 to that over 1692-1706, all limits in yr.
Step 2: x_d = 1665.0 yr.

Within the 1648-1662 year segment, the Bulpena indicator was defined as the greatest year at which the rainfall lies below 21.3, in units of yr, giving 1661.0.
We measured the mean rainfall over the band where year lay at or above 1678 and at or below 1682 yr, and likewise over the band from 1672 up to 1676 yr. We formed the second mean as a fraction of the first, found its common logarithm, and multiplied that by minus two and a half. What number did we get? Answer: 0.11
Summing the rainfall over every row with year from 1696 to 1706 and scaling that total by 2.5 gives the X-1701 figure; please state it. 286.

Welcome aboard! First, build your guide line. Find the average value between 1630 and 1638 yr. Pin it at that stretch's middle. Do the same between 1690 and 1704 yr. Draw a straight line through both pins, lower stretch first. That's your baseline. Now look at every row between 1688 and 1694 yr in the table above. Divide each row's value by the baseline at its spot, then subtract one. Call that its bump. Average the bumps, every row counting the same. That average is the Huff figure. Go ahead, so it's -0.020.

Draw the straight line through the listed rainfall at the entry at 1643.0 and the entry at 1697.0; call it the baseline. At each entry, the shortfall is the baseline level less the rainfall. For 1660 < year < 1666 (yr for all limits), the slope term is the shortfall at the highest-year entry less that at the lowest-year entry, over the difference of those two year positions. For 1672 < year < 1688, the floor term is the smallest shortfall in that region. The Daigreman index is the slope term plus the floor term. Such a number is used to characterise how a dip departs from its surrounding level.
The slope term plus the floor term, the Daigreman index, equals -1.3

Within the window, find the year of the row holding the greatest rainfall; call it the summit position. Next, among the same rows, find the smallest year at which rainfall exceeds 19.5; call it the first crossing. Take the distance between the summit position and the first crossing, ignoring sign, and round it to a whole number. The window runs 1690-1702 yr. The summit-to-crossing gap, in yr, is 10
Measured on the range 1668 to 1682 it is 6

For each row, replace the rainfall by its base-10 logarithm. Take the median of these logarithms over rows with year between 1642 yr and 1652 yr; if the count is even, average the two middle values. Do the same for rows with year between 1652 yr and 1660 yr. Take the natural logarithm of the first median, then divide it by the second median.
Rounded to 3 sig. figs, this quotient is 0.198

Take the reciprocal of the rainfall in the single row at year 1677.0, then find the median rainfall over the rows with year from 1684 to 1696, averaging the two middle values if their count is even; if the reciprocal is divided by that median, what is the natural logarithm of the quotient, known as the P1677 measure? -6.16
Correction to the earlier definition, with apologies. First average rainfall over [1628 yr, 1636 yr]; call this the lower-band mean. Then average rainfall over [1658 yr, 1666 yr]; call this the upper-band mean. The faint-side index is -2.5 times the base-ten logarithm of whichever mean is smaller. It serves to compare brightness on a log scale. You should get -3.07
